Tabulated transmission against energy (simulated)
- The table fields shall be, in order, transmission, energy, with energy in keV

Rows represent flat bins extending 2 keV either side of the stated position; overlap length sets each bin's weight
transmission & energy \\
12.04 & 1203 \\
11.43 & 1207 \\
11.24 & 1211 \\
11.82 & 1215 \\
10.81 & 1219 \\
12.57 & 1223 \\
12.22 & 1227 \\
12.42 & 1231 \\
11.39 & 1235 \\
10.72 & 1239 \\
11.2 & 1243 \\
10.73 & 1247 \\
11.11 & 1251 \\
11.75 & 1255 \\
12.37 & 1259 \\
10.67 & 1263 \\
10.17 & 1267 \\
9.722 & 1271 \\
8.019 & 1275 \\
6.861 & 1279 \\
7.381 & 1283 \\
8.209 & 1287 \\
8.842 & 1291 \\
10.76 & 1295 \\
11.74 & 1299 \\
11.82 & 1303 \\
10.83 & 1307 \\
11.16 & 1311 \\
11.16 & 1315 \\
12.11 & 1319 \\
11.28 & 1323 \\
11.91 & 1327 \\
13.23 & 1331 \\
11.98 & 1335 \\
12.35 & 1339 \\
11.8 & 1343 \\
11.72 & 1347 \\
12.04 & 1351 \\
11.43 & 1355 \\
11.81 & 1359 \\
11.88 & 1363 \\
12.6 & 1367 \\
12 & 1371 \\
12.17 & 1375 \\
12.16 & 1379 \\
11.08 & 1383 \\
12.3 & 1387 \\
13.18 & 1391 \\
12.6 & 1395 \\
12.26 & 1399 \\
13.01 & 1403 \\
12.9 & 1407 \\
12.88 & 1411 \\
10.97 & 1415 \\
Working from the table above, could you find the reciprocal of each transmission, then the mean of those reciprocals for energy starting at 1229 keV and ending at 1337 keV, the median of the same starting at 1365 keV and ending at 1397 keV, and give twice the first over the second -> 2.34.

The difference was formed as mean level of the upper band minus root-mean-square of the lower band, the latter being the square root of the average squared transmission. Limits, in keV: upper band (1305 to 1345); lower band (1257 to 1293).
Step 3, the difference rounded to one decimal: 2.5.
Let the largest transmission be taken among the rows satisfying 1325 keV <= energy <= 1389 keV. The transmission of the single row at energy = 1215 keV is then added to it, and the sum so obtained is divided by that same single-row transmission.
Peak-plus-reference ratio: 2.12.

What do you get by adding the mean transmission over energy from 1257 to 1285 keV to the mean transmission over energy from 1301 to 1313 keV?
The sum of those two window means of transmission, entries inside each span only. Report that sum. 20.6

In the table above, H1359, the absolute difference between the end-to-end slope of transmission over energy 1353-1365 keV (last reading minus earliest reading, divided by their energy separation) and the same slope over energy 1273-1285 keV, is 0.136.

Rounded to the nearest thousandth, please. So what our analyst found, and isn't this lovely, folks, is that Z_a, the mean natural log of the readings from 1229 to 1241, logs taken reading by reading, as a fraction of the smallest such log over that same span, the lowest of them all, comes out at 1.029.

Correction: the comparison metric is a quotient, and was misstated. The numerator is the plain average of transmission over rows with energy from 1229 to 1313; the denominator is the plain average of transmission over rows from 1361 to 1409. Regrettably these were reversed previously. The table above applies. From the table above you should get 0.84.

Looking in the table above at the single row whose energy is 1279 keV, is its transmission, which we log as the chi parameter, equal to 6.861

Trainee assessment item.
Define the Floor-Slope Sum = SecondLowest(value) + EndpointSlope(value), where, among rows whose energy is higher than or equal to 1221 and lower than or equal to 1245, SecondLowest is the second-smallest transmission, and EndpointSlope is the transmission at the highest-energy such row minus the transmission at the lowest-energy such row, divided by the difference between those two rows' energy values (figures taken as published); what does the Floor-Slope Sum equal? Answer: 11.1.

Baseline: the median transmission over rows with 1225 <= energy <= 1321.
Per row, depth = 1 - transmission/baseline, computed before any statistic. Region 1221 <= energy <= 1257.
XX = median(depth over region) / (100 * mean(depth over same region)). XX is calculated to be 0.0070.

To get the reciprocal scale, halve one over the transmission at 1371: 0.0417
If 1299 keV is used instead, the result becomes 0.0426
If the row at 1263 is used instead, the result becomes 0.0469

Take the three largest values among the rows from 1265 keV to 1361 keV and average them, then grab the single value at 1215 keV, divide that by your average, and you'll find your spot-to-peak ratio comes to 0.941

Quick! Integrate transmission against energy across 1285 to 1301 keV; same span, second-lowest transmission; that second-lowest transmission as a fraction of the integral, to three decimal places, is 0.056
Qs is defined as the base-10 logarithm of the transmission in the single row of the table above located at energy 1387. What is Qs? 1.09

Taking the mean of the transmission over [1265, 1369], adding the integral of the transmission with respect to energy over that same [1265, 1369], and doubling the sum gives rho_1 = 2284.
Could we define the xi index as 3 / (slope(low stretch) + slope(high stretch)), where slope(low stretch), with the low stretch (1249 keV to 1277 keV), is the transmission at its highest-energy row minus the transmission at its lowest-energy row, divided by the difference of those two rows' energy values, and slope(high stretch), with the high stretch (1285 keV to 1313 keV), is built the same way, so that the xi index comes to -514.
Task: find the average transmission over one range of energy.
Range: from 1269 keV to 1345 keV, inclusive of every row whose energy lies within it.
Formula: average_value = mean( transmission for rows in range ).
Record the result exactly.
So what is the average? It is 10.6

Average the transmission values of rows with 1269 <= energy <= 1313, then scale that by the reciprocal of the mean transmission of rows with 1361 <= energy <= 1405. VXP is 0.78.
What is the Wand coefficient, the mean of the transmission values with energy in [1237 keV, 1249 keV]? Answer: 10.9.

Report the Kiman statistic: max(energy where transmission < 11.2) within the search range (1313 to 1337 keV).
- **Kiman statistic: 1315 keV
